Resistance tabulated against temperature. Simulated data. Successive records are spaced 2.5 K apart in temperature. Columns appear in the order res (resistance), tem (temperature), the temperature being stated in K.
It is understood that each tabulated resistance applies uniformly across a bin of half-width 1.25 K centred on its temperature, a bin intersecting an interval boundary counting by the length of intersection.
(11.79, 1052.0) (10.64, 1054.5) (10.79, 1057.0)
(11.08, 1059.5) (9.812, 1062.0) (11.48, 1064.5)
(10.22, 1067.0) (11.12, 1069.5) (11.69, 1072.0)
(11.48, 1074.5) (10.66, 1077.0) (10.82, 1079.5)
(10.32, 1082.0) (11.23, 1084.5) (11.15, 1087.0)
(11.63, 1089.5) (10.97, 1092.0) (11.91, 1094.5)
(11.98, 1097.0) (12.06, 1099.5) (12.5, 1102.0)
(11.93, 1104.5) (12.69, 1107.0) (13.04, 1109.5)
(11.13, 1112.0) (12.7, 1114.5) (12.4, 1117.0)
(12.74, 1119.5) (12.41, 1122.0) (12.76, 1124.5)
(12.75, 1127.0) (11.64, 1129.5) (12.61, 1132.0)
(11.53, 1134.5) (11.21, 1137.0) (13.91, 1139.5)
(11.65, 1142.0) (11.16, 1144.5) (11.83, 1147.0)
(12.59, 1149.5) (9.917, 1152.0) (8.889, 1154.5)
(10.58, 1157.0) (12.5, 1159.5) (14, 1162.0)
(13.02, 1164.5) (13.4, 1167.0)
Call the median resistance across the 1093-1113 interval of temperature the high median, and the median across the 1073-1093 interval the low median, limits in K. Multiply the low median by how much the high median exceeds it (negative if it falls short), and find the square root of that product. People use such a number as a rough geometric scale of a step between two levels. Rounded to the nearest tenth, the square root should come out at 3.3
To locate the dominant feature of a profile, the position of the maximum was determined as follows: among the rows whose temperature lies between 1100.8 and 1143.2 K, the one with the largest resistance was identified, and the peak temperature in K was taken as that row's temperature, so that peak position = 1139.5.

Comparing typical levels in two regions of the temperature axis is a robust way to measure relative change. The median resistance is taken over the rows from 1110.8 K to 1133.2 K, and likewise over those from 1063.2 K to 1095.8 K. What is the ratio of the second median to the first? 0.88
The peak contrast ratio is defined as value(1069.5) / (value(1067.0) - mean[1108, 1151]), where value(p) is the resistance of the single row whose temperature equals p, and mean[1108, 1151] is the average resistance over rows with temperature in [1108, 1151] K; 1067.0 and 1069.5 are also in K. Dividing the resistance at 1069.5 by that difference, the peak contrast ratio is -5.5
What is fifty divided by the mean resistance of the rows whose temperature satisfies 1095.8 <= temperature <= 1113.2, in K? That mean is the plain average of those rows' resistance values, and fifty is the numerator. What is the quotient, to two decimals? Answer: 4.10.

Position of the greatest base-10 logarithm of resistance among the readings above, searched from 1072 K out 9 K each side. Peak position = 1072.0 K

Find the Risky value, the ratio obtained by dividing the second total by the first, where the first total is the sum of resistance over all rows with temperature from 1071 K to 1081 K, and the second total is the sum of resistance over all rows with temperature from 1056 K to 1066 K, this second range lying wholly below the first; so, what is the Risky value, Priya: 0.97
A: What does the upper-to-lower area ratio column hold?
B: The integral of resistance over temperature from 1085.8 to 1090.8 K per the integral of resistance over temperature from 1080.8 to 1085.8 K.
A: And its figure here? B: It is 1.06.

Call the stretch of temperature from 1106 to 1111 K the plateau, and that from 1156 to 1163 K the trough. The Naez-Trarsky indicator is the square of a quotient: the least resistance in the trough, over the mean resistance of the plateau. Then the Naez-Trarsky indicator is 0.68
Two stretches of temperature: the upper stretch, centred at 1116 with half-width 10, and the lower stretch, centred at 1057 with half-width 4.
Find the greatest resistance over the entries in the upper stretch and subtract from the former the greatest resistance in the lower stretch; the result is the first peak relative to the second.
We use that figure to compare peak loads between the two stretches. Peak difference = 2.0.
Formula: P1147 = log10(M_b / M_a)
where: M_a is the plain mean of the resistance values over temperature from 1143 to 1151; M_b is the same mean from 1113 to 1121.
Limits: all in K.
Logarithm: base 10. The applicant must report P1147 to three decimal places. 0.027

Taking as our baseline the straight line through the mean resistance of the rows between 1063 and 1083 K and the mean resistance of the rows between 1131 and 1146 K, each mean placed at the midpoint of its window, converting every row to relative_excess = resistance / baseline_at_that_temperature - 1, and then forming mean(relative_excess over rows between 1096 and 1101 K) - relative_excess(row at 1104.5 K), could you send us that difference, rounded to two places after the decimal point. 0.02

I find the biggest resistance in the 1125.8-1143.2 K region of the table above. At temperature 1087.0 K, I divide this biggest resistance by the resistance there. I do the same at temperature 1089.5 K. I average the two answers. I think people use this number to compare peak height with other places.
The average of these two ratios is 1.22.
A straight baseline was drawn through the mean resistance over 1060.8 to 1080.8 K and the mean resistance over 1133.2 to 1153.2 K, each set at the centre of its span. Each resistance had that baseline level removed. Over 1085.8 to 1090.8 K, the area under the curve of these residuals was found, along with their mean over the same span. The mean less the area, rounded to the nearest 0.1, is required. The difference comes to -1.1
